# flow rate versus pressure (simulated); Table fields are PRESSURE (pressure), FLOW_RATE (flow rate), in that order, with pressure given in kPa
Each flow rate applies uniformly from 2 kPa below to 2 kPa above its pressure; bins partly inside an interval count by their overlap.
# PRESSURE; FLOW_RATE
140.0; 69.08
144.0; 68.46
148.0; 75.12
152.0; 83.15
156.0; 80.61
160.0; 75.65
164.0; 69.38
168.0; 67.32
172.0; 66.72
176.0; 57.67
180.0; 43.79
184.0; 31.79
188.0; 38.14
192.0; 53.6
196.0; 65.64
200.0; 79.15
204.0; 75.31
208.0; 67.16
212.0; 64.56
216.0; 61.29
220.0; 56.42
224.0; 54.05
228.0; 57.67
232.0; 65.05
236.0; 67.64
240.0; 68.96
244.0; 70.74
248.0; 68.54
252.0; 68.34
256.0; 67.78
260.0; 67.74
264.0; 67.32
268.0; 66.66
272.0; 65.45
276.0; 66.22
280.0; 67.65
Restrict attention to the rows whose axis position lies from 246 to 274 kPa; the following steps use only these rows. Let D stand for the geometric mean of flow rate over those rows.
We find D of 67.4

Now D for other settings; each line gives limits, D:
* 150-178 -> 71.0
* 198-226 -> 64.9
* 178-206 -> 52.6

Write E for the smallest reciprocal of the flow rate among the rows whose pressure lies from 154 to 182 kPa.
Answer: 0.0124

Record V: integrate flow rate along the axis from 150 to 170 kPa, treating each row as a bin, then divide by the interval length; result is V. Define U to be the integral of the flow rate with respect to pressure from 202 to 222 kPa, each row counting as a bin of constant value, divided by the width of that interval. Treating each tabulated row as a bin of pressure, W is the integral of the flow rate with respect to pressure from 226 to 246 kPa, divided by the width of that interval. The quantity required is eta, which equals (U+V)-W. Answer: 74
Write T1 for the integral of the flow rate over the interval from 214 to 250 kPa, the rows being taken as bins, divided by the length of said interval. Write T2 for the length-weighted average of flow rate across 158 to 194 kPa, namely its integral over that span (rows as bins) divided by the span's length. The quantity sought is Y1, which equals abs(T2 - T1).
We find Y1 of 7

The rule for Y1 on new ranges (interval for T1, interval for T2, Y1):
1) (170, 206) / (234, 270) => 11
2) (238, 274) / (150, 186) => 4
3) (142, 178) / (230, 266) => 4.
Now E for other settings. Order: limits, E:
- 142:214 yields 0.0120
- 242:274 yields 0.0141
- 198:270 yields 0.0126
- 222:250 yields 0.0141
